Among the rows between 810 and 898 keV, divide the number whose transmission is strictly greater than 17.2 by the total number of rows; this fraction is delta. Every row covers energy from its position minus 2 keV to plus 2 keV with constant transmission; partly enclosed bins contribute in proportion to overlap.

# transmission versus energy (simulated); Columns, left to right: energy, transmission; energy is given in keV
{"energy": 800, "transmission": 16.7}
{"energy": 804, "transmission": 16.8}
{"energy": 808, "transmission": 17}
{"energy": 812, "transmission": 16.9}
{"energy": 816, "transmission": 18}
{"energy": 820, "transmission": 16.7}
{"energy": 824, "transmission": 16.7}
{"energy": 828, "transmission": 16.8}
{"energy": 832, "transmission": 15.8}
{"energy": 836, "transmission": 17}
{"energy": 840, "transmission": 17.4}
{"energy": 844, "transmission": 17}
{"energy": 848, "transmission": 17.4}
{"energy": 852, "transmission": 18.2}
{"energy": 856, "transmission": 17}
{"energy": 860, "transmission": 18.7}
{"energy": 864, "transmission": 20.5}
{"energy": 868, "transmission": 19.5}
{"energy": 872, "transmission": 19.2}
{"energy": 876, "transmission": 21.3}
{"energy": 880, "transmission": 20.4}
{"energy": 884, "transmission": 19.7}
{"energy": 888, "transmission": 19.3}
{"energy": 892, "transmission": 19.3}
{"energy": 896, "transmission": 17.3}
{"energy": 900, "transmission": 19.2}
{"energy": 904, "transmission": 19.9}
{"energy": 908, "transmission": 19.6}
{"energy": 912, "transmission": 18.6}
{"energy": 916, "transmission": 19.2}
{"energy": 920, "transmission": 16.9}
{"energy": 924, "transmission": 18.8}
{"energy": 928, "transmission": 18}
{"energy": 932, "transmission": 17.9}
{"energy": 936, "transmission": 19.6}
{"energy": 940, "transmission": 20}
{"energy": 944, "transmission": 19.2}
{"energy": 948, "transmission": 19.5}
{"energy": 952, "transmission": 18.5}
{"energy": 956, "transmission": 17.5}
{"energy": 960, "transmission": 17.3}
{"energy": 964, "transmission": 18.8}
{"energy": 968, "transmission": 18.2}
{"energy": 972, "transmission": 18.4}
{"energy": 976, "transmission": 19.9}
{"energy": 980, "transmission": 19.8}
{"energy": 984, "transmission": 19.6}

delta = 0.6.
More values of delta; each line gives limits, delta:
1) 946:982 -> 1.0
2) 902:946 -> 0.9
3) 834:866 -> 0.6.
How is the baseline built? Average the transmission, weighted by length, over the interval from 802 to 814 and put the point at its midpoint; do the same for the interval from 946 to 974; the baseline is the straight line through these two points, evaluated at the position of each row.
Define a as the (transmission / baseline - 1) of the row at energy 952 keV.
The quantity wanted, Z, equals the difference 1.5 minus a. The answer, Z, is 1.49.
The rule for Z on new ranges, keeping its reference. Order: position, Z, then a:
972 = 1.50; 0.00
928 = 1.50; 0.00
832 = 1.58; -0.08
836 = 1.51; -0.01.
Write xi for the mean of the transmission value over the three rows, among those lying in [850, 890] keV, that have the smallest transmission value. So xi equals 18.0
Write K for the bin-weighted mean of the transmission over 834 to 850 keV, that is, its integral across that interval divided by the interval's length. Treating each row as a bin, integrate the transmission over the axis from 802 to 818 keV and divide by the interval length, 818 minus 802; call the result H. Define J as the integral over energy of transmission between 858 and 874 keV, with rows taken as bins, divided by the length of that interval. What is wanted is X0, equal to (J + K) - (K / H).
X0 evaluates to 35.7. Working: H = 17.2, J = 19.5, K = 17.2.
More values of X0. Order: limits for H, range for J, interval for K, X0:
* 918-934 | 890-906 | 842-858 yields 35.4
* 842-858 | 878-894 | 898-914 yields 37.9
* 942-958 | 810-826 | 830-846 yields 33.0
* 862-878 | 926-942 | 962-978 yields 36.8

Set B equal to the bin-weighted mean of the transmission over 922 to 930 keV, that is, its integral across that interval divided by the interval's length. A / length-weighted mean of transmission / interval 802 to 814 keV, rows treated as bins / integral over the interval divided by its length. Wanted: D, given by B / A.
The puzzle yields 1.09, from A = 16.9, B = 18.4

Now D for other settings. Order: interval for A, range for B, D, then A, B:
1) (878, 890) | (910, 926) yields 0.93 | 19.8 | 18.4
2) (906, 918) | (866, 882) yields 1.05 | 19.1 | 20.1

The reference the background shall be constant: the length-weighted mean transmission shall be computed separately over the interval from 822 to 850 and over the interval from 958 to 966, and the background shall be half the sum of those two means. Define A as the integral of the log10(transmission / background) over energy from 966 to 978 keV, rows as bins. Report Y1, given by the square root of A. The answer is 0.6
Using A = 0.4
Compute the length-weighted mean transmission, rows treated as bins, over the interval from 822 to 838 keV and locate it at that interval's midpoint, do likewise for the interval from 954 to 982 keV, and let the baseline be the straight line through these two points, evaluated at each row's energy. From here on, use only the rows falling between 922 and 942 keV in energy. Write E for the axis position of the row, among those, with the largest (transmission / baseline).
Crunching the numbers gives 940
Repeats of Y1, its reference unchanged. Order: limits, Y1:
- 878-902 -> 1.0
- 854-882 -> 1.2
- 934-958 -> 0.9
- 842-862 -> 0.3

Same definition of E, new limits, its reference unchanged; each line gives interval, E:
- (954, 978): 976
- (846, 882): 876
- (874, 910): 876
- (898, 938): 904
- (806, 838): 816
